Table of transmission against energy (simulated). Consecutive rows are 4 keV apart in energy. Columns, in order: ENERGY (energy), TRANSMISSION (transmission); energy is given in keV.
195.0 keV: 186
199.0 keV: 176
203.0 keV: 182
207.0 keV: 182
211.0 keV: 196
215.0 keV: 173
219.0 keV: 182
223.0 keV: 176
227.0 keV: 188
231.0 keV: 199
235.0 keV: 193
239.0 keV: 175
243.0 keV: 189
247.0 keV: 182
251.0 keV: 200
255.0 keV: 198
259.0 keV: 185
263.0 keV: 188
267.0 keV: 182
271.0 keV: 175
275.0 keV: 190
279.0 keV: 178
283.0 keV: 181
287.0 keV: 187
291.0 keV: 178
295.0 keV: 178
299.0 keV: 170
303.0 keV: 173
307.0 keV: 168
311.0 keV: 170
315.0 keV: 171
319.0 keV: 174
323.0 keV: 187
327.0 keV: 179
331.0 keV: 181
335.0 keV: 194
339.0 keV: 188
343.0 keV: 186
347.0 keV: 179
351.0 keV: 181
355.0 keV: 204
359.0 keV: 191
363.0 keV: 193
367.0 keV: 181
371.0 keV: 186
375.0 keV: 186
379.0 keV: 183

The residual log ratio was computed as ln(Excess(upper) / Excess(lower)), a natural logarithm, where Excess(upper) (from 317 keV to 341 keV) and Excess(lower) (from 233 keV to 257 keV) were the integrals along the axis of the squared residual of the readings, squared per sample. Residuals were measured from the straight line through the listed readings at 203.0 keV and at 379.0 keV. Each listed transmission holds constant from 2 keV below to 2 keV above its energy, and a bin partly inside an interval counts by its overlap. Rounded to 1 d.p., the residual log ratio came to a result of -1.1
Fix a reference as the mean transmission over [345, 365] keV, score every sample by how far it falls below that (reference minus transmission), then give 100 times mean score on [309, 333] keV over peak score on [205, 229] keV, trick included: 76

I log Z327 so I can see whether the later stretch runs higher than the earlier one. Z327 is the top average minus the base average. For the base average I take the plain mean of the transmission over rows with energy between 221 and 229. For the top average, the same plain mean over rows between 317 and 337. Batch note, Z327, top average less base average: 1.0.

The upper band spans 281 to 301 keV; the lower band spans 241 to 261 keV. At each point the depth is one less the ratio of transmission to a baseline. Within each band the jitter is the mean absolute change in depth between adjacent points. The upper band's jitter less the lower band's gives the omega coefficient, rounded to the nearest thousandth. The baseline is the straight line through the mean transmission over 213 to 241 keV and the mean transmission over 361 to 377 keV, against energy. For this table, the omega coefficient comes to -0.023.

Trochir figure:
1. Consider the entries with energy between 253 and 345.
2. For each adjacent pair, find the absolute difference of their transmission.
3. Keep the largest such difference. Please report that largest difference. 15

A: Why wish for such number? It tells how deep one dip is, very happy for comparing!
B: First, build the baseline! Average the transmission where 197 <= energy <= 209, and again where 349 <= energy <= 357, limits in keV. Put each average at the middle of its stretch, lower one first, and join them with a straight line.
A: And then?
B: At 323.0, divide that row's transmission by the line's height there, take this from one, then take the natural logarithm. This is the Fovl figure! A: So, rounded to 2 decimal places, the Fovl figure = -4.15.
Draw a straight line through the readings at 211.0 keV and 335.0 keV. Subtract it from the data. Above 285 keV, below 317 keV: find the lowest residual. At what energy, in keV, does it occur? 307.0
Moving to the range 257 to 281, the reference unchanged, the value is 271.0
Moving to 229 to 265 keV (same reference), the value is 239.0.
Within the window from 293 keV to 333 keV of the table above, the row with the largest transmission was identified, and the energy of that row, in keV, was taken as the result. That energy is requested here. 323.0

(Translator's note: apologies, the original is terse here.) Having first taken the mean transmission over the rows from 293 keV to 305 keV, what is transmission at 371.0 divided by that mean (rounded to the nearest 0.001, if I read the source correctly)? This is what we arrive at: 1.071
